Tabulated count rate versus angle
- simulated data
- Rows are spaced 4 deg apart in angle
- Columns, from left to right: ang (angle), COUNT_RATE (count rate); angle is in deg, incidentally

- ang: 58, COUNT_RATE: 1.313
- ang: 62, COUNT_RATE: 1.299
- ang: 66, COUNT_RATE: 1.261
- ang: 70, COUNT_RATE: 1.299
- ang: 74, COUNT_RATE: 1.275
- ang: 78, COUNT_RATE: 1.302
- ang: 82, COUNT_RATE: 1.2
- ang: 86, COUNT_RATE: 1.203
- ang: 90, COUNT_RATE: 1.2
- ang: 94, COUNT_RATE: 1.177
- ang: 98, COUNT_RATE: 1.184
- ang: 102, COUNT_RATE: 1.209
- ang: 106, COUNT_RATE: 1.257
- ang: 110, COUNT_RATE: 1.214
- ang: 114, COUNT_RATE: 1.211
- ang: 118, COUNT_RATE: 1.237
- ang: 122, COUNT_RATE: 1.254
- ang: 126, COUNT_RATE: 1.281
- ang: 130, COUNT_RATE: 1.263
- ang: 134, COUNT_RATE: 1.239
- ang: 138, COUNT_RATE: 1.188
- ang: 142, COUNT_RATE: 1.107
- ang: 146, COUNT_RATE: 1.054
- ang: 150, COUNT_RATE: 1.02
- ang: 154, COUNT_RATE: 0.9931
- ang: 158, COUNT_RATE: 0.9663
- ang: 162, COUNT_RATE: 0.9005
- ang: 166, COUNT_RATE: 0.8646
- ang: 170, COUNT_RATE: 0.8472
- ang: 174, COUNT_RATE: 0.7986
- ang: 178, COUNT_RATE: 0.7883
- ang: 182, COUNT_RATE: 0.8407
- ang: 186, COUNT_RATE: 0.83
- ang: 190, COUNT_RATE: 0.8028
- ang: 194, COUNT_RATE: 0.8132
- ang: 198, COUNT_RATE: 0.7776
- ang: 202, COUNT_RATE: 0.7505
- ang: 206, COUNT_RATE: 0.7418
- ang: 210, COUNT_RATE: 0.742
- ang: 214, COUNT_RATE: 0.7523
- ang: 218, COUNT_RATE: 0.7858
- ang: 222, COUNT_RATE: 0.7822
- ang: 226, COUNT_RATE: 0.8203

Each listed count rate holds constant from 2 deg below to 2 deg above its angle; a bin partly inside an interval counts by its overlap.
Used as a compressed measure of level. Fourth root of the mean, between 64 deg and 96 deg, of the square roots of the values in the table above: 1.03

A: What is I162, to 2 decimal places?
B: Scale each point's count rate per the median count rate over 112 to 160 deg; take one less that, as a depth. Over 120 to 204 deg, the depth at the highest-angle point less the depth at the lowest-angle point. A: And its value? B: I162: 0.42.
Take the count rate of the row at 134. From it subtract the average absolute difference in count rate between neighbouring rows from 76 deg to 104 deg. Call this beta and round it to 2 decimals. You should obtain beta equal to 1.21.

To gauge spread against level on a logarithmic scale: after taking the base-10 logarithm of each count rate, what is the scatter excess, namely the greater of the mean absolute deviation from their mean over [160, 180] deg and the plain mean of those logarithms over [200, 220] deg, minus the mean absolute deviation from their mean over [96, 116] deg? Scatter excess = 0.013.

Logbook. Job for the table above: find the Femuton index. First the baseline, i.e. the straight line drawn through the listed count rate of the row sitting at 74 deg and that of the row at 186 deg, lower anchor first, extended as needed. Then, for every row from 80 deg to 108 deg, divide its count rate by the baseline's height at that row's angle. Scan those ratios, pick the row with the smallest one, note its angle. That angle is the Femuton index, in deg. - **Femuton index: 82 deg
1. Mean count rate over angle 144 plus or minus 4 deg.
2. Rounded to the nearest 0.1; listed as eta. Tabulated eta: 1.1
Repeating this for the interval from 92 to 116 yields 1.2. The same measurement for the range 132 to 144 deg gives 1.2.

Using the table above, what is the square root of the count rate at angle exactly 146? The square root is 1.03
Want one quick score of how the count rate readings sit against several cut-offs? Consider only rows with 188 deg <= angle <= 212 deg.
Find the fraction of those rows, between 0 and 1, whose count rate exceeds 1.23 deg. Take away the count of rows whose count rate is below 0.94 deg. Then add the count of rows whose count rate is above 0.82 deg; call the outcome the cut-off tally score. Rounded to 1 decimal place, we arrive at -6.0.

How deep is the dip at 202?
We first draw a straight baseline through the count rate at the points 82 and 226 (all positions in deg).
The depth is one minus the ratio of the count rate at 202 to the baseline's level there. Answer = 0.15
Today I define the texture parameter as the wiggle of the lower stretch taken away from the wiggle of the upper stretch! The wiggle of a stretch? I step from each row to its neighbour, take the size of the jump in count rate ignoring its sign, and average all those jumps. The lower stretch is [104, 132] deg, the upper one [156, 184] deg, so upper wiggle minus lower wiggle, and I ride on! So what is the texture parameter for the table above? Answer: 0.016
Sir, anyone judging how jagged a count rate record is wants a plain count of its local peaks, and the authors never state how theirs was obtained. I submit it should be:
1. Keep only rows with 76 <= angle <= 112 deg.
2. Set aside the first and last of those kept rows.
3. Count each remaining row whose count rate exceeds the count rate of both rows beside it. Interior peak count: 2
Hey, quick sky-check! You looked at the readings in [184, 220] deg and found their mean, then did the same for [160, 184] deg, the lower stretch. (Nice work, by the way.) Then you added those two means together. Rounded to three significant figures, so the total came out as 1.62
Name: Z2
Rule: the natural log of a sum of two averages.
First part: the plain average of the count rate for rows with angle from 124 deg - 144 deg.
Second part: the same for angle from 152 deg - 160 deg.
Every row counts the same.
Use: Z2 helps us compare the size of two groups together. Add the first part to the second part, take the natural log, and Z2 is 0.79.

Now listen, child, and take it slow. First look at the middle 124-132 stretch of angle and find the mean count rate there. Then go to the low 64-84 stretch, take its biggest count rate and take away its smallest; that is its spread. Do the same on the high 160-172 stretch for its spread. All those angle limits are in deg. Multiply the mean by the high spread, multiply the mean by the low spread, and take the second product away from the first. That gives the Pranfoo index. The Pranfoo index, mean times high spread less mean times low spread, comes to -0.06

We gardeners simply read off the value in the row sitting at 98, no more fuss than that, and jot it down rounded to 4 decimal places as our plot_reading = 1.1840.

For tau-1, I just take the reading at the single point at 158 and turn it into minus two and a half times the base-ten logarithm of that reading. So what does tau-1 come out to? 0.04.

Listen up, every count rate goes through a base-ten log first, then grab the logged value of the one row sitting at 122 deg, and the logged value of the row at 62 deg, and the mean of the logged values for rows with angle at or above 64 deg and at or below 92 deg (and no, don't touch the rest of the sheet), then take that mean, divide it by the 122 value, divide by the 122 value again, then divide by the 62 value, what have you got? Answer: 88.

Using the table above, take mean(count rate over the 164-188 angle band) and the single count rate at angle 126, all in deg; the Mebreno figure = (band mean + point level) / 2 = 1.05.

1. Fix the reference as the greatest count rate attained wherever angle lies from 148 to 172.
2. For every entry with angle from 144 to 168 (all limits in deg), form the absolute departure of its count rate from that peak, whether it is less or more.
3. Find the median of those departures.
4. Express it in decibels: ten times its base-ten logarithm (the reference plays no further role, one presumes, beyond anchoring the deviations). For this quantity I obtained -13.6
